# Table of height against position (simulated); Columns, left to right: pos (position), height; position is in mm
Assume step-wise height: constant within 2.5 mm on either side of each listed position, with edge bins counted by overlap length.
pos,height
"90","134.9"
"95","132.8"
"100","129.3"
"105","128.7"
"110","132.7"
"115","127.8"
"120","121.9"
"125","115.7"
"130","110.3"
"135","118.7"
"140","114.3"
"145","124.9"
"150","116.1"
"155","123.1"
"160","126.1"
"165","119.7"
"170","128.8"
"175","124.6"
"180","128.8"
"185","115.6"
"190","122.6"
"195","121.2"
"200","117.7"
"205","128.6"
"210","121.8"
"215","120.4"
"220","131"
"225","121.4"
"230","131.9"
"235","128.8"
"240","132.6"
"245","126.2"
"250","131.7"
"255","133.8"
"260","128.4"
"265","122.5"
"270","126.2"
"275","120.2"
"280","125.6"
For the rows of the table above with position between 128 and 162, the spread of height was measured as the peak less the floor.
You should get 15.8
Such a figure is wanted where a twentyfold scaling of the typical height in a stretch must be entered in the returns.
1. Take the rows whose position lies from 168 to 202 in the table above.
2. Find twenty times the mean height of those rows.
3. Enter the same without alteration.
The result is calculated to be 2455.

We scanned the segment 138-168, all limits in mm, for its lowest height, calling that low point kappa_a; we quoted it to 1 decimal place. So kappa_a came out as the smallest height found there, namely 114.3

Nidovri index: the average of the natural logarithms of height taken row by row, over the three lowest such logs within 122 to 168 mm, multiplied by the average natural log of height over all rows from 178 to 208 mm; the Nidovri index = 22.7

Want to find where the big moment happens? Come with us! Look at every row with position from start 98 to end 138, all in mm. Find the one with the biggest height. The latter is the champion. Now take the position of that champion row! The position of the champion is 110 mm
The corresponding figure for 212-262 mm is 255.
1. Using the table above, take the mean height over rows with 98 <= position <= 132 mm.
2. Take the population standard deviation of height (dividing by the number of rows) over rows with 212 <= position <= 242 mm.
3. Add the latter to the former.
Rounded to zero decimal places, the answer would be 129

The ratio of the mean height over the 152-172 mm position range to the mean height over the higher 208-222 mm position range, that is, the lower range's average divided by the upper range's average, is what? 1.00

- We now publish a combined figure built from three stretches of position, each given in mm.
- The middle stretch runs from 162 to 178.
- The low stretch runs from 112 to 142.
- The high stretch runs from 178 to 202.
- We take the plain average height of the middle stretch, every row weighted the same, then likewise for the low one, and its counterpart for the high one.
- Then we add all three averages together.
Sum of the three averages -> 364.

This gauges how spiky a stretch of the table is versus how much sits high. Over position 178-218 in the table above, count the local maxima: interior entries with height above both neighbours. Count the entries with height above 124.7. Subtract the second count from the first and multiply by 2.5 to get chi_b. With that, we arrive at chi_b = 0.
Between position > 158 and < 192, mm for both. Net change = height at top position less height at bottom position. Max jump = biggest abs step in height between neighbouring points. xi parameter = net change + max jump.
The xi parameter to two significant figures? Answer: 9.7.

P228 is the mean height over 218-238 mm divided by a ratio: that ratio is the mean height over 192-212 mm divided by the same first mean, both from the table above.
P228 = 135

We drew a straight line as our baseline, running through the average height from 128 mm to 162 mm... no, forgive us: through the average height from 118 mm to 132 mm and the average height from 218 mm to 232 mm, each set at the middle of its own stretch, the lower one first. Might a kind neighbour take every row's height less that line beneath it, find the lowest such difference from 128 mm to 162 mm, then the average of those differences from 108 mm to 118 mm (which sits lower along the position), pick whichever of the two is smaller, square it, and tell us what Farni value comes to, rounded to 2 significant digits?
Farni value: 39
